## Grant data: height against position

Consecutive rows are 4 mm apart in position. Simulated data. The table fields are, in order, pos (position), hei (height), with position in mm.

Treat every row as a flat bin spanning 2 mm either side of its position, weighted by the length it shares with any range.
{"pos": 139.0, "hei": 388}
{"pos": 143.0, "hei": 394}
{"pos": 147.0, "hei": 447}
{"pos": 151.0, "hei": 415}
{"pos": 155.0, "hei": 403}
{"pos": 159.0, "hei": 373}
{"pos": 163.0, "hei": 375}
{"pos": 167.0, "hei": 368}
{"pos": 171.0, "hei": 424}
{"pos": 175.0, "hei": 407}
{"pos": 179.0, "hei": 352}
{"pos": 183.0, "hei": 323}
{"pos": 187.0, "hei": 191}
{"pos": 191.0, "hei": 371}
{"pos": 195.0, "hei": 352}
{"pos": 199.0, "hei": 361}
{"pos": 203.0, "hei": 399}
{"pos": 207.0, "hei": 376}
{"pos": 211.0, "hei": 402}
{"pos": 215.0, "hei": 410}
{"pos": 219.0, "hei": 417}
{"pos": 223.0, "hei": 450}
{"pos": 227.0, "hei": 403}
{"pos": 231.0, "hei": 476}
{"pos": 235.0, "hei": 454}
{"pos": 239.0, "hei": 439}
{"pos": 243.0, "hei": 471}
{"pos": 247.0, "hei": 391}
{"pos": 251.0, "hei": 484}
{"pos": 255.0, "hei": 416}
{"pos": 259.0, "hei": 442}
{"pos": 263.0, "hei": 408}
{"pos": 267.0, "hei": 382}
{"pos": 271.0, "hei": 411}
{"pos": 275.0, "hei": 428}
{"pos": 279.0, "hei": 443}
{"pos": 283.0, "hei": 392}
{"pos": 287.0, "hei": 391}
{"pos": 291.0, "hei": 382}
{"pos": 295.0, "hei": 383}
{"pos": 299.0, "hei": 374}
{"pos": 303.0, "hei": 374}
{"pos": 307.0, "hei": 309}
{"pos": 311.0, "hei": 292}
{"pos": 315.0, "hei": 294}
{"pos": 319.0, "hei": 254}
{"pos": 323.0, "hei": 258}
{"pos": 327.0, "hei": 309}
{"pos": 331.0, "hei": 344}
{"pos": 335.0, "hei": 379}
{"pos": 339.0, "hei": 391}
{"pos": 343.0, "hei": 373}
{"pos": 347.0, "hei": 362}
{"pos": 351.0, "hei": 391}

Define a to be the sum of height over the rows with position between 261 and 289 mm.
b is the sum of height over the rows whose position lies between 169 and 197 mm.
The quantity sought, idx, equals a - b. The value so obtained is 435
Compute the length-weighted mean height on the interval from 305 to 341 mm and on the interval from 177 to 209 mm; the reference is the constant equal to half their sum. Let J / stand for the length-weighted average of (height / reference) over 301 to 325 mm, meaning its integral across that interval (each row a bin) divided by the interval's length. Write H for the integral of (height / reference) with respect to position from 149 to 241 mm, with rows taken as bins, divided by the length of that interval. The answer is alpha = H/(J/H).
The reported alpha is 1.55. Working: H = 1.19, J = 0.91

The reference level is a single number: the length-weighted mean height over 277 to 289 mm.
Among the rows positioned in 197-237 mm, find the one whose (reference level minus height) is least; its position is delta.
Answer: 231.0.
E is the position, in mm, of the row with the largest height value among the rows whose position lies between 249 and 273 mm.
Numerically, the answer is 251.0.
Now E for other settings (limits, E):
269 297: 279.0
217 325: 251.0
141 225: 223.0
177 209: 203.0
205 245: 231.0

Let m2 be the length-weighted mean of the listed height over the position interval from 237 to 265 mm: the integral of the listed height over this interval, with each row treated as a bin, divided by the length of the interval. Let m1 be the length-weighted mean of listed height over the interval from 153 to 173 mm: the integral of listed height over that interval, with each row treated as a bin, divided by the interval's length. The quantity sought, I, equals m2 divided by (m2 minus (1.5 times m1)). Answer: -3.0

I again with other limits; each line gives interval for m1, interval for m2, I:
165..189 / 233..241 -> -6.4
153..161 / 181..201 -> -1.2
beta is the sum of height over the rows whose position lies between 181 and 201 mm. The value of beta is 1598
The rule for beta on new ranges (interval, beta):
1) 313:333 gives 1459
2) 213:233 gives 2156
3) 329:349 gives 1849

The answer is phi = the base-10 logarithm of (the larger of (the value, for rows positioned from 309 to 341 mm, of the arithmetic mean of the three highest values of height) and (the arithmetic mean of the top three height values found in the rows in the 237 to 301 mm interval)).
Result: 2.67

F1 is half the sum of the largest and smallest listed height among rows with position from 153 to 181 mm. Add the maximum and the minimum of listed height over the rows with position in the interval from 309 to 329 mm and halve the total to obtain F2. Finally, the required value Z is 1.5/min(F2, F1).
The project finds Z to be 0.0053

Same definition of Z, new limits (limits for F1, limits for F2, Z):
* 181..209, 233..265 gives 0.0051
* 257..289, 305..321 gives 0.0053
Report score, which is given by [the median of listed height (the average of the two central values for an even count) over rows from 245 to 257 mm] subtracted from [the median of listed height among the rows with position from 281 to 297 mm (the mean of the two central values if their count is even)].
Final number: -29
